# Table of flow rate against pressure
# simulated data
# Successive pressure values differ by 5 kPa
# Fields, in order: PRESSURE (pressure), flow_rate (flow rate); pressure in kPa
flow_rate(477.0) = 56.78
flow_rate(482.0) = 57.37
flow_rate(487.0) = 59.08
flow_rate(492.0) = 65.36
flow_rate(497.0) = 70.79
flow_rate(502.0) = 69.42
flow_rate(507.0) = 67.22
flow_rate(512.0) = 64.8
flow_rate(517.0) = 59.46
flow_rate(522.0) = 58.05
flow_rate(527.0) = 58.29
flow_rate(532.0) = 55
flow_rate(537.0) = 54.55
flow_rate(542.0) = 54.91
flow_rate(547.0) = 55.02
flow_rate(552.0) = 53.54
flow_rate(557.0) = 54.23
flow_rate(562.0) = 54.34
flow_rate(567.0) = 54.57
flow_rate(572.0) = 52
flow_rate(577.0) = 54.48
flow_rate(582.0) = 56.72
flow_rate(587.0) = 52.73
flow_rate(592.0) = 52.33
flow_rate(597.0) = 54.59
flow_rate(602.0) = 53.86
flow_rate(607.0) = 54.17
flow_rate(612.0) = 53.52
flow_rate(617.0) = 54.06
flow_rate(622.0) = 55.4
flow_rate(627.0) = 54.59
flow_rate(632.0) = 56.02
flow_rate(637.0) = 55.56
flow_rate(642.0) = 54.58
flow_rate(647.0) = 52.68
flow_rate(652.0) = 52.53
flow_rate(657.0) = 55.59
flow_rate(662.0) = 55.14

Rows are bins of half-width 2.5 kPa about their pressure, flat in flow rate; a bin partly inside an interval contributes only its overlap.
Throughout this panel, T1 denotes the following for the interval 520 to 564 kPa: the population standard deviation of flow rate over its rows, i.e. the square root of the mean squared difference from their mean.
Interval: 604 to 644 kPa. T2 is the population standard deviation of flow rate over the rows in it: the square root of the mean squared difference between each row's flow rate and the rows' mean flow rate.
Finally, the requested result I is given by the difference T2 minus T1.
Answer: -1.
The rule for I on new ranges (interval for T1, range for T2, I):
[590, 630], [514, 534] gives 1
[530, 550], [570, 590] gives 2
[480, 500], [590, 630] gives -4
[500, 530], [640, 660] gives -3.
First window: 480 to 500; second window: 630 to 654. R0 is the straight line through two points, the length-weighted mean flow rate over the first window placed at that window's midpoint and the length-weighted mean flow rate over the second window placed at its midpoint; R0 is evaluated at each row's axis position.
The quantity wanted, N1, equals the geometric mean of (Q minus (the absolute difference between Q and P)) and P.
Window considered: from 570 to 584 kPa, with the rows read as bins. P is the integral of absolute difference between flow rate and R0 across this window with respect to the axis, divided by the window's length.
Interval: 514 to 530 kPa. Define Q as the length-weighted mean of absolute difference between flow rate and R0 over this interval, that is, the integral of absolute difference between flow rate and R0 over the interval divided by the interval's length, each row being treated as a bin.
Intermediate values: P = 3.8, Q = 3.0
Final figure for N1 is 2.9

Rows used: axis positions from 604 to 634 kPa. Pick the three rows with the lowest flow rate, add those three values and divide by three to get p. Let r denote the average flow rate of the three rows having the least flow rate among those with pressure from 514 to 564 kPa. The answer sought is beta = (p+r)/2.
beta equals 54.0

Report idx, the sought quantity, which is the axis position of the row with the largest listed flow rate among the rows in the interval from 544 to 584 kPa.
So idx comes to 582.0 kPa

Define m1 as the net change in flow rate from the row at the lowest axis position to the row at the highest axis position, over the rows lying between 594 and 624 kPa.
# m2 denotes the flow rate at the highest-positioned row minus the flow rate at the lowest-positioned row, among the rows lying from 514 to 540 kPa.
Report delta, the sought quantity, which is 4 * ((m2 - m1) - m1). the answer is -26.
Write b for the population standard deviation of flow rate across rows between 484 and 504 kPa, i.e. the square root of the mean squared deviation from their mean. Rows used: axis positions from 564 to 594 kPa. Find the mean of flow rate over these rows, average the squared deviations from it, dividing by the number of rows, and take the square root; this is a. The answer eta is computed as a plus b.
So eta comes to 6.2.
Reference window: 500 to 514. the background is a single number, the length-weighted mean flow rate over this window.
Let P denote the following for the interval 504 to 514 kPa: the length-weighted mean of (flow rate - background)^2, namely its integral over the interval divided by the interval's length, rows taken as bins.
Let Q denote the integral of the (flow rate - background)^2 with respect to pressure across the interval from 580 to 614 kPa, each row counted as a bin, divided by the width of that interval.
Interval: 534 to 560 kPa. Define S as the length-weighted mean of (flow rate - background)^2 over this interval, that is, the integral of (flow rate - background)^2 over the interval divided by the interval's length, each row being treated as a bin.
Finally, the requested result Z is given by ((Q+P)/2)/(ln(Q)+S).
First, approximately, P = 3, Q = 176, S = 161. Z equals 0.54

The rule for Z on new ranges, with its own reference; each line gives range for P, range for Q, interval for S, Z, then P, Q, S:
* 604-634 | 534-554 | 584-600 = 0.81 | 158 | 159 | 192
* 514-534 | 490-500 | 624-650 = 0.30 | 88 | 8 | 157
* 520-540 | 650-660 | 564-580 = 0.78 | 119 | 170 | 180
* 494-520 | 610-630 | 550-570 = 0.51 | 18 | 162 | 170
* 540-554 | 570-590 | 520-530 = 1.89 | 160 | 176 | 84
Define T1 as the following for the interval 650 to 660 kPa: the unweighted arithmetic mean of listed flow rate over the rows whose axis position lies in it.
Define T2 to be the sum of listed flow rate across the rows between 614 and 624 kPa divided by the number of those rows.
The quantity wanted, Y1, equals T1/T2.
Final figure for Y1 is 0.99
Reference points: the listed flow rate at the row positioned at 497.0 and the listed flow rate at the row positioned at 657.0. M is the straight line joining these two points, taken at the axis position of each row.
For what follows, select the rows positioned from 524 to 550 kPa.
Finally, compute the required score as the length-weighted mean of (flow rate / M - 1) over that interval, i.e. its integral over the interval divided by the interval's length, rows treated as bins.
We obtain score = -0.17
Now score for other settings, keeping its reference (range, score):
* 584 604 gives -0.13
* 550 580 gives -0.16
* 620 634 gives -0.05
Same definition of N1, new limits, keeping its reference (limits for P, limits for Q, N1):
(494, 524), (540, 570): 4.6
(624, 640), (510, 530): 0.9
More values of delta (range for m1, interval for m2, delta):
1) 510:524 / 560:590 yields 48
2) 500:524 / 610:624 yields 98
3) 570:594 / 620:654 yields -14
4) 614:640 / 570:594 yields -11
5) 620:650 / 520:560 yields 6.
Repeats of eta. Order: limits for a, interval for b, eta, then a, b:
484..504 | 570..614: 5.9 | 4.6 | 1.3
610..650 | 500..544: 6.3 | 1.0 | 5.3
